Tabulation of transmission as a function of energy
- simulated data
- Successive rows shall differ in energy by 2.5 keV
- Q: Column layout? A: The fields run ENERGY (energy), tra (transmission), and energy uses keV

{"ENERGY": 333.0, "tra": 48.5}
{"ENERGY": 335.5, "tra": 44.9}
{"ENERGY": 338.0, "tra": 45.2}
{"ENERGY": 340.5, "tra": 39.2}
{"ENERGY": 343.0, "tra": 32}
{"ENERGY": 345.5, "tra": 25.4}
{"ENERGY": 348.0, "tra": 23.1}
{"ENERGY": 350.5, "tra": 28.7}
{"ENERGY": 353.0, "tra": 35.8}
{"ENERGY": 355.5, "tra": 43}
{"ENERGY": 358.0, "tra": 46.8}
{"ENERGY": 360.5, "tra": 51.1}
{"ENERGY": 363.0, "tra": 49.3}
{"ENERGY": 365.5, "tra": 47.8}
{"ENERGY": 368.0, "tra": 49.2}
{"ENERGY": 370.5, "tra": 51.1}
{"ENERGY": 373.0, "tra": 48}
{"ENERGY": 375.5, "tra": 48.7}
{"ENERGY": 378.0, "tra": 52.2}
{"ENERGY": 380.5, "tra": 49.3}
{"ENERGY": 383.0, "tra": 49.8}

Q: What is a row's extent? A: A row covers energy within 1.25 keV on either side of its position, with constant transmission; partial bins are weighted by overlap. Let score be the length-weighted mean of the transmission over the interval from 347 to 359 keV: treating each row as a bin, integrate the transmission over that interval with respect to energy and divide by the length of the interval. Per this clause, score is 35.5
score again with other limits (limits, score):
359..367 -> 49.3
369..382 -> 49.8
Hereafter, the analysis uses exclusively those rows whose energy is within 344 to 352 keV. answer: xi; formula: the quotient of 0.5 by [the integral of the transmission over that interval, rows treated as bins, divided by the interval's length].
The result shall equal 0.0191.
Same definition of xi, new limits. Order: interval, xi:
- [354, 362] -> 0.0107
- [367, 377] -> 0.0101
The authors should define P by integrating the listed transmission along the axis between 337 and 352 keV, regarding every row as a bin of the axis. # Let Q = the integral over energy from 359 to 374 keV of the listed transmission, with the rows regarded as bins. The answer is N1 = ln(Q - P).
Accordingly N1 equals 5.6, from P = 482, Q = 741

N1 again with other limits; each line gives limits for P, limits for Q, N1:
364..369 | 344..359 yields 5.6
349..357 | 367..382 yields 6.1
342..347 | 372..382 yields 5.9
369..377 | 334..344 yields 2.5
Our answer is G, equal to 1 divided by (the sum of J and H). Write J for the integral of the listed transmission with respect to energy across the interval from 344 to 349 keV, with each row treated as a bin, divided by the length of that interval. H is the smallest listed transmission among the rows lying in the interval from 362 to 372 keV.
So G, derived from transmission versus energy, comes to 0.0138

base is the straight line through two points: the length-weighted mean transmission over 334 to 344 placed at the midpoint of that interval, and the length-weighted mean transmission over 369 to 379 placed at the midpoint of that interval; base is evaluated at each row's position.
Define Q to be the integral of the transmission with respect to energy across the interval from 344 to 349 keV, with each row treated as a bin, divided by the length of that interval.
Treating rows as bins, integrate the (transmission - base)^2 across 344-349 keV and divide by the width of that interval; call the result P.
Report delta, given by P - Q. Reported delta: 305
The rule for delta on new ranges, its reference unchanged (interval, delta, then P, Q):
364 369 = -48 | 1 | 49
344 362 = 107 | 143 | 36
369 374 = -46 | 3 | 50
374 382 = -47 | 3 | 50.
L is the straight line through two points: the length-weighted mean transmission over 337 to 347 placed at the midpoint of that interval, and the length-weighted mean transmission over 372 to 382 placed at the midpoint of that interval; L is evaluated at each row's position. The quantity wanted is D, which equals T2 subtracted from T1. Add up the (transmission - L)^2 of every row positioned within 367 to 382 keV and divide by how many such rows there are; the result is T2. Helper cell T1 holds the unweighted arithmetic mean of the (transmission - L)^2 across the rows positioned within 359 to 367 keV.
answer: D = 31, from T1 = 37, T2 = 6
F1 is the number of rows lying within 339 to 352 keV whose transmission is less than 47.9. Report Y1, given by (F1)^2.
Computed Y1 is 25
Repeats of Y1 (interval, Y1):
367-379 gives 0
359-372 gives 1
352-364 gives 9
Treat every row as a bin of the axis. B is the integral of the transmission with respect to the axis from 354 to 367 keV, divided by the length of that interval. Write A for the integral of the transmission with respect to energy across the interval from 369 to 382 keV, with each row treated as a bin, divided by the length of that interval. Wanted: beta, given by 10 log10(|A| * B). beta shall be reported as 33.7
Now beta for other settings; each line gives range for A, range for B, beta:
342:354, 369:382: 31.6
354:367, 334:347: 32.5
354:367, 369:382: 33.7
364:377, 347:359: 32.4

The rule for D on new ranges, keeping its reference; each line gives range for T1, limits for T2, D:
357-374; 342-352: -84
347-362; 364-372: 57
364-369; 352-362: -19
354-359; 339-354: -62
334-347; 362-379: 82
